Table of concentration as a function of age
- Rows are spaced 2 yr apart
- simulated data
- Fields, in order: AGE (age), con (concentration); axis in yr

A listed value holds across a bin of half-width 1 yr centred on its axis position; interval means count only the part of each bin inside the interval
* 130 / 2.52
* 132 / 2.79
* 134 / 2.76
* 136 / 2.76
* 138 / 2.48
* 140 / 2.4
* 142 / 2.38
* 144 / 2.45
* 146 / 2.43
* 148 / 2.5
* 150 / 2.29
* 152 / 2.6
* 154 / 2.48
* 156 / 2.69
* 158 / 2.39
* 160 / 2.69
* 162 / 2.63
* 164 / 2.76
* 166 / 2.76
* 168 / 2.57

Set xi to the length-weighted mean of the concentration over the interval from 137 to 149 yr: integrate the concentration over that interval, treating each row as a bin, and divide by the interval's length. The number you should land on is 2.44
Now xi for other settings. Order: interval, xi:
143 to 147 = 2.44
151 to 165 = 2.61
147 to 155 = 2.47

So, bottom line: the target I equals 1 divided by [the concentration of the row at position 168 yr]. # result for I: 0.389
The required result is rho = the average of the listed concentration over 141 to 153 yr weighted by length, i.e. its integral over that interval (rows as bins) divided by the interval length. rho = 2.44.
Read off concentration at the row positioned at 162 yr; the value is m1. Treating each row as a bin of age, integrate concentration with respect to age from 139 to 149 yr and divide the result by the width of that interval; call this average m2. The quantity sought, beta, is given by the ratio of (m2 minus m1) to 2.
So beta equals -0.10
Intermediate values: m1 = 2.63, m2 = 2.43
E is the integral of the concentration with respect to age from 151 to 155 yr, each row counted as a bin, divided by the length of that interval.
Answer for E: 2.54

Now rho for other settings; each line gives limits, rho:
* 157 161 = 2.54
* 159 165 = 2.69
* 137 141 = 2.44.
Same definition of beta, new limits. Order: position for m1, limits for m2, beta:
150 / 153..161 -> 0.14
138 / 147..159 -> 0.01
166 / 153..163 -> -0.09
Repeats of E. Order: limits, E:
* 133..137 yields 2.76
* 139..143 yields 2.39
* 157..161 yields 2.54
